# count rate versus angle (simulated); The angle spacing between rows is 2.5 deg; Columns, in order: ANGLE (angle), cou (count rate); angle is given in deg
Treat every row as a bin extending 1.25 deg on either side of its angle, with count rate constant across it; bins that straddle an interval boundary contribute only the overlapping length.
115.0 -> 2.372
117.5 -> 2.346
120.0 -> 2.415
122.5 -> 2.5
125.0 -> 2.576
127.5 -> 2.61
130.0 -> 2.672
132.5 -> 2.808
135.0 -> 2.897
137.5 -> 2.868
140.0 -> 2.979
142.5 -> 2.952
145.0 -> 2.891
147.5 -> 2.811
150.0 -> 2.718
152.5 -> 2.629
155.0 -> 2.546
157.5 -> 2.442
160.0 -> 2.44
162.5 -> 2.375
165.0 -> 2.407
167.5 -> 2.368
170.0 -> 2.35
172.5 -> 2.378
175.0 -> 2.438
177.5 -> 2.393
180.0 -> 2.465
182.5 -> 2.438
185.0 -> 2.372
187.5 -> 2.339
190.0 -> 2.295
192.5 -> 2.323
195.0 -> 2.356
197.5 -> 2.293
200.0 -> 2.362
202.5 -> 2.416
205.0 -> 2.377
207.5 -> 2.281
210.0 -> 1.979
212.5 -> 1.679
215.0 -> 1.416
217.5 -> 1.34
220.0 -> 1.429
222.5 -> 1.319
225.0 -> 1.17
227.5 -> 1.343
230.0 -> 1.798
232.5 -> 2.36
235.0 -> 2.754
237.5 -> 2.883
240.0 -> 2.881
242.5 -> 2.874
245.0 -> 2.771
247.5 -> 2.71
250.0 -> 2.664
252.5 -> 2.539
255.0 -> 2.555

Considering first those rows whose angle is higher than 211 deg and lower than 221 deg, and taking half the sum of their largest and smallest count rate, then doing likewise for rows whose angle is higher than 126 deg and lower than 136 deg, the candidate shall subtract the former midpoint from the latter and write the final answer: 1.2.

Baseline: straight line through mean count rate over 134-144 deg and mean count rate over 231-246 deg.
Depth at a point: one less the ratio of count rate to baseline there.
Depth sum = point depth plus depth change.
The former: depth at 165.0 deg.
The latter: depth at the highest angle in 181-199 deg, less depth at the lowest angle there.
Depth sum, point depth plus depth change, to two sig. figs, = 0.21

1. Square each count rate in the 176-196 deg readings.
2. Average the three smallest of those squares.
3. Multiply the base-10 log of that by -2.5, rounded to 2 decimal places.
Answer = -1.83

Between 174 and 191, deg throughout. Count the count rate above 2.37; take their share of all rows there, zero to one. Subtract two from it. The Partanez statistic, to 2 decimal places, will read -1.29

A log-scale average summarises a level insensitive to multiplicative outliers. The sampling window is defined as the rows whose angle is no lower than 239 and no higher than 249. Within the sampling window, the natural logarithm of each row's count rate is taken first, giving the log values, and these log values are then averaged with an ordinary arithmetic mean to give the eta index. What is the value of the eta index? 1.03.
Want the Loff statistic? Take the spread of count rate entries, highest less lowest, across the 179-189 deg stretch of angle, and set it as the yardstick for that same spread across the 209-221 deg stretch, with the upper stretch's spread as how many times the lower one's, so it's 5.1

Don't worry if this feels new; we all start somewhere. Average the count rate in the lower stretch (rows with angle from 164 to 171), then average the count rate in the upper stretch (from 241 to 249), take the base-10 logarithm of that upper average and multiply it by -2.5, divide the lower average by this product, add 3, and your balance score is 0.86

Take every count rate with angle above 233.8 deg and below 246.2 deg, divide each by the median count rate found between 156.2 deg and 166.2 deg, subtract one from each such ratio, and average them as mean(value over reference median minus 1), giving 0.169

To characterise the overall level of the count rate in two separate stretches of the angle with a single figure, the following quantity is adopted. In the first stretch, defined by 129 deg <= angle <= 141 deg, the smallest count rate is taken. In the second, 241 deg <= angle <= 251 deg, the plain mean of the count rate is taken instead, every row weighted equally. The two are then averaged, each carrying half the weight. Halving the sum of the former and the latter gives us 2.7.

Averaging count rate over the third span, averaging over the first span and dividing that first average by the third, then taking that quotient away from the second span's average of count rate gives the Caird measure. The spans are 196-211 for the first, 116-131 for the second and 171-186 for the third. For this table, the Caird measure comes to 1.6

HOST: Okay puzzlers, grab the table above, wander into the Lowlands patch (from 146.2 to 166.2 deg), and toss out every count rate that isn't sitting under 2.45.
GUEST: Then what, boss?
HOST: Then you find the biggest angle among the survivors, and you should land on 165.0 deg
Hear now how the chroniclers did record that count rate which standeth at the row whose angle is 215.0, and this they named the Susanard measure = 1.416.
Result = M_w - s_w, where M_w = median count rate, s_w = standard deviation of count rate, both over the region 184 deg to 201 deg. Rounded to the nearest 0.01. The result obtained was 2.31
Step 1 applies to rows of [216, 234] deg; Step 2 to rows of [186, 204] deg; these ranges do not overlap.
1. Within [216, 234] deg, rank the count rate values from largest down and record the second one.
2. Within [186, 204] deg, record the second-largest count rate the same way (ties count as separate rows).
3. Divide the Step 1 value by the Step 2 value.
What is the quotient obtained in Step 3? 0.76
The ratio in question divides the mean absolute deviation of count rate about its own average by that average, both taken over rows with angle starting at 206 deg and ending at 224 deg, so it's 0.18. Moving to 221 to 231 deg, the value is 0.14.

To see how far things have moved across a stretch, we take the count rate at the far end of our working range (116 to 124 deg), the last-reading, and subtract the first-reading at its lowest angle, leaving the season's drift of 0.15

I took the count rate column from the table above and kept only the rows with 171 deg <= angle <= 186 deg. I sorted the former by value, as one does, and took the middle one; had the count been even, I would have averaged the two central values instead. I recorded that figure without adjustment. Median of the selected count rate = 2.42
